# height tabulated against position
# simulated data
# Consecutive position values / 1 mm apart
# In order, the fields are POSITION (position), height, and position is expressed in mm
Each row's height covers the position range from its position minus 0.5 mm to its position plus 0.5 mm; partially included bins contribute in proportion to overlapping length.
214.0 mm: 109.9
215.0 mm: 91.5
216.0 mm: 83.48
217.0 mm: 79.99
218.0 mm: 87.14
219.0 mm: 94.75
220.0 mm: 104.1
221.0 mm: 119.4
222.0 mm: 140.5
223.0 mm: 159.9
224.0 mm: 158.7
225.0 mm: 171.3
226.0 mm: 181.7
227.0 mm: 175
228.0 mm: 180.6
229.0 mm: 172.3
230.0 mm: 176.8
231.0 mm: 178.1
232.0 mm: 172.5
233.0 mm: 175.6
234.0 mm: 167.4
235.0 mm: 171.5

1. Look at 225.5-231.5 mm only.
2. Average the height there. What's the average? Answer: 177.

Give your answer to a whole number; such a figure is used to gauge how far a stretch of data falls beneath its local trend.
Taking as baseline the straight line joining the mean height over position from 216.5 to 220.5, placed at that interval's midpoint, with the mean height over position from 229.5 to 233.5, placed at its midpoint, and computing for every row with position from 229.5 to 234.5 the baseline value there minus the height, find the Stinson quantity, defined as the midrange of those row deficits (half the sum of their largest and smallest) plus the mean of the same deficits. 12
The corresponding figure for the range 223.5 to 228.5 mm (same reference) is -68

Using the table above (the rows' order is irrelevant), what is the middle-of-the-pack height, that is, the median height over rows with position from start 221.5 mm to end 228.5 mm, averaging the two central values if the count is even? 171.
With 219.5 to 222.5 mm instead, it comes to 119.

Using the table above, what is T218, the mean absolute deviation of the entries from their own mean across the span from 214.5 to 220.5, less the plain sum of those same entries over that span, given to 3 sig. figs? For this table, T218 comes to -534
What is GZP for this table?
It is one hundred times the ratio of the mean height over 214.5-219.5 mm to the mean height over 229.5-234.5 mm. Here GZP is 50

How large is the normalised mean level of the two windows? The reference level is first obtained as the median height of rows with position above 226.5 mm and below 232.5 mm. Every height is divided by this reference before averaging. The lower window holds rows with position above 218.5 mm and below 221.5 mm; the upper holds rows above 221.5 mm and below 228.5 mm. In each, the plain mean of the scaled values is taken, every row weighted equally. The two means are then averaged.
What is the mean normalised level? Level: 0.776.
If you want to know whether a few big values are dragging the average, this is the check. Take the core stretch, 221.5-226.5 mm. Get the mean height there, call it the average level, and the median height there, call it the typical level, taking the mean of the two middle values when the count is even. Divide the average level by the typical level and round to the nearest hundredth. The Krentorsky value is 1.02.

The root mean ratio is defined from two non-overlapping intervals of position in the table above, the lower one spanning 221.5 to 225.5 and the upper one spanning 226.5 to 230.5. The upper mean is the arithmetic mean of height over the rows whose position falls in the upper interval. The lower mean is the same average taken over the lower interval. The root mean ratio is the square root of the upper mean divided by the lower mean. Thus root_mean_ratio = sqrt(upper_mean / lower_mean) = 1.06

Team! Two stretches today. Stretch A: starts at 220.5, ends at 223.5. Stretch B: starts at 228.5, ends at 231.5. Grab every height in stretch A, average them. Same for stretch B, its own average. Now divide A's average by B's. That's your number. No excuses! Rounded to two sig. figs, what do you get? 0.80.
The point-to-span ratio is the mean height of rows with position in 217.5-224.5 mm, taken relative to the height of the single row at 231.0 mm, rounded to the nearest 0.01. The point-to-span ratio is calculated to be 0.69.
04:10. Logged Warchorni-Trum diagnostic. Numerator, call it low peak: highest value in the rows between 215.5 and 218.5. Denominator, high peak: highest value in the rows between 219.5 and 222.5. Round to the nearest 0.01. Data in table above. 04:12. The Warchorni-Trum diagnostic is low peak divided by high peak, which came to 0.62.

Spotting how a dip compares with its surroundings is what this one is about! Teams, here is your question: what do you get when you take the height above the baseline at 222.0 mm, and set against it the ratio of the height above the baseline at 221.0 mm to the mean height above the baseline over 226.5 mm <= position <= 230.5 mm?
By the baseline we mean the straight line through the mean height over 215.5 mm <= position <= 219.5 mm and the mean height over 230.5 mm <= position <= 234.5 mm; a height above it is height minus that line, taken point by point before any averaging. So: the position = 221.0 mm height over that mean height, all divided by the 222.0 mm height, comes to 0.017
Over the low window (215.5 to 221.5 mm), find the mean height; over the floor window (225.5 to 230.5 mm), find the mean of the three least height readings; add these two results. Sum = 270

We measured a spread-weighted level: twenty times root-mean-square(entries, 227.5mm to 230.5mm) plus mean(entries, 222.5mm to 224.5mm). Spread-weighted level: 3691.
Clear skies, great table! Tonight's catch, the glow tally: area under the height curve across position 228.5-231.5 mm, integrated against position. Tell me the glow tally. 527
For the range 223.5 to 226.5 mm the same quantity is 512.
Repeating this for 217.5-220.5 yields 286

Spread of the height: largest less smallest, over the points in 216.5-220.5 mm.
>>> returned 24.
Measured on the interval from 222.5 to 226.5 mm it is 23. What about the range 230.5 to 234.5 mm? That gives 11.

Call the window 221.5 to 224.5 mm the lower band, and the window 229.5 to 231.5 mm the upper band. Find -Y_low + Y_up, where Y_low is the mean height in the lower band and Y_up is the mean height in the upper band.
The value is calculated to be 24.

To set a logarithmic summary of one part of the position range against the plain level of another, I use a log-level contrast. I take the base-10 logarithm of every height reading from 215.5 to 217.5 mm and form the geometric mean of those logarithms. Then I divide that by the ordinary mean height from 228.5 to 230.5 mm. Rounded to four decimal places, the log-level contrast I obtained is 0.0110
